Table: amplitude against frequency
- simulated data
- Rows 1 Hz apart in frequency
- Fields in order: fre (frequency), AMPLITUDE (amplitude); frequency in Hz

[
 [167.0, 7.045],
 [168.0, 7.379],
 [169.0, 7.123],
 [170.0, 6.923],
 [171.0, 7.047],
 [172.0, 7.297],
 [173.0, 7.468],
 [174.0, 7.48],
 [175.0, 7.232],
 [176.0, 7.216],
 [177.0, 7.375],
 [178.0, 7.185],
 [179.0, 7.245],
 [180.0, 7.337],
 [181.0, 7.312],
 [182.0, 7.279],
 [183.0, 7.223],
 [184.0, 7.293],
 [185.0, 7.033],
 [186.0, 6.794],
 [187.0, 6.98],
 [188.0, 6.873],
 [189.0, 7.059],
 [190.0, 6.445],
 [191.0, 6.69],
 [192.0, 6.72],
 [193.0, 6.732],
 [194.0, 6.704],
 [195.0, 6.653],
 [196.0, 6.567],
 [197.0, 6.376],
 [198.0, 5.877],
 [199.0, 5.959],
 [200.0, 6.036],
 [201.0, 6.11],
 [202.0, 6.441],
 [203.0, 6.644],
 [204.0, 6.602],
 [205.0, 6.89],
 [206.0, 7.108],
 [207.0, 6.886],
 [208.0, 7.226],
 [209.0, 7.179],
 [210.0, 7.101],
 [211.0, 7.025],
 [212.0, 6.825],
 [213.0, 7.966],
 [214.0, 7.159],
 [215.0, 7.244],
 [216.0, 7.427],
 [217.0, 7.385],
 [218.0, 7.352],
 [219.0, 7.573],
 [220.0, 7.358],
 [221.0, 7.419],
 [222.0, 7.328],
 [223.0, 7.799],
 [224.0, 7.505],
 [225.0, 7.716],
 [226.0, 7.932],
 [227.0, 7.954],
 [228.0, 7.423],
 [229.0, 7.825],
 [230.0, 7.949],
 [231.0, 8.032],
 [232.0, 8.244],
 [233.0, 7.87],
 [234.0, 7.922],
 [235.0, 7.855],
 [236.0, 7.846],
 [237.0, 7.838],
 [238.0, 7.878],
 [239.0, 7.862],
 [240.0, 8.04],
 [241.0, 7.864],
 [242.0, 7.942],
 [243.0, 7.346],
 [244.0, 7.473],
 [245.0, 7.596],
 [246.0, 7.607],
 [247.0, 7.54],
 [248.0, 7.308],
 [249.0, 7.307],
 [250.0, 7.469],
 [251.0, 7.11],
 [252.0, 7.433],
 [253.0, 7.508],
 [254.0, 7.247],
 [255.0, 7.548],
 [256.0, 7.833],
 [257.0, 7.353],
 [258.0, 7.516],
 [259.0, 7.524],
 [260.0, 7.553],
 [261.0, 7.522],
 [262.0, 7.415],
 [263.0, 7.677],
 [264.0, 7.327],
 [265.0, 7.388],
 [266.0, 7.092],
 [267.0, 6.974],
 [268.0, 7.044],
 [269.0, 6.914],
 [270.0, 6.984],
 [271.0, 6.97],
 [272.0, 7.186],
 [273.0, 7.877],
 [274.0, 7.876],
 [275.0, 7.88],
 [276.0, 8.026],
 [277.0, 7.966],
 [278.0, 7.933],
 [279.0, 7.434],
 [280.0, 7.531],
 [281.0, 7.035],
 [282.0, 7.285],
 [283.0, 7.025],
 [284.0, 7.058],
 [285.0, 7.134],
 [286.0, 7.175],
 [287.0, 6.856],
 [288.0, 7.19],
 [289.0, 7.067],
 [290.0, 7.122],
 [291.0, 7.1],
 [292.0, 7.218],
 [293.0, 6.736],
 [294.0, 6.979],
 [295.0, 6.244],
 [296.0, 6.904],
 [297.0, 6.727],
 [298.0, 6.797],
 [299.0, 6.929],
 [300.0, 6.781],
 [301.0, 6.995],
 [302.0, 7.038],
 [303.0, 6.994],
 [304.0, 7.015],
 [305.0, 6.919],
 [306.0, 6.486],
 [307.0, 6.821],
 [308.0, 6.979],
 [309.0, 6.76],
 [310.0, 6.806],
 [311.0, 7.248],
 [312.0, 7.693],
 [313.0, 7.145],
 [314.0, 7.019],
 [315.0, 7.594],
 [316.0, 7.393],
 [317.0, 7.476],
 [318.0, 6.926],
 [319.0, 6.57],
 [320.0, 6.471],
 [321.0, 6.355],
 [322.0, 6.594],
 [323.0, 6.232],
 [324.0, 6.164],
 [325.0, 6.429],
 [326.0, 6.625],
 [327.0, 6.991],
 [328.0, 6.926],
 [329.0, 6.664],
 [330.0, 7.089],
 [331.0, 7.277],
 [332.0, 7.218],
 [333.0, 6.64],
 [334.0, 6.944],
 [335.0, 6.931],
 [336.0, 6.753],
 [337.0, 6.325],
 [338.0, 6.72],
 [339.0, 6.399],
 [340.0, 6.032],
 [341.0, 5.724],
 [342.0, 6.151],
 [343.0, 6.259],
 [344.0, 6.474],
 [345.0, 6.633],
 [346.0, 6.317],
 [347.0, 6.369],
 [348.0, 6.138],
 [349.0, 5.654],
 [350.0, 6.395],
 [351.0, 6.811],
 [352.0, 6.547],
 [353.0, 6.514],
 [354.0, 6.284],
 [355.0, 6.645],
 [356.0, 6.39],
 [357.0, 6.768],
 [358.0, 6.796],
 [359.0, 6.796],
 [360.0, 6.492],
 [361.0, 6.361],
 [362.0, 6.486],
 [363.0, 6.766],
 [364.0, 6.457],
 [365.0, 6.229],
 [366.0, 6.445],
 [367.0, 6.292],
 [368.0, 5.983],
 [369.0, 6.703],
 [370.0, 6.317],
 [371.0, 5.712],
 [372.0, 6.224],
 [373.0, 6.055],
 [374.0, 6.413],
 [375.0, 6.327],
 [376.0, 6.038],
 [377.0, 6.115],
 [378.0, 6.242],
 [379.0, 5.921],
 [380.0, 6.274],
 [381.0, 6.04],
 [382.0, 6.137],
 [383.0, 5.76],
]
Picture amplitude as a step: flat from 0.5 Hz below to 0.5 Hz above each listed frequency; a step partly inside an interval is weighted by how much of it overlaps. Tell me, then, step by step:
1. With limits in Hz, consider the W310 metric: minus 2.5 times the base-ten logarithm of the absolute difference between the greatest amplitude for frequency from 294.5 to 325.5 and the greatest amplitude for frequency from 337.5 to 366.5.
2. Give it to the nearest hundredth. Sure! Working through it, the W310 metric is 0.14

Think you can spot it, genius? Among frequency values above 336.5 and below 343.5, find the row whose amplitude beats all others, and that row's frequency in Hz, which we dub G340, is 338.0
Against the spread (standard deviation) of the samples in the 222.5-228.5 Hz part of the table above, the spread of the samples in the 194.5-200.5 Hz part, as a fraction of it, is 1.5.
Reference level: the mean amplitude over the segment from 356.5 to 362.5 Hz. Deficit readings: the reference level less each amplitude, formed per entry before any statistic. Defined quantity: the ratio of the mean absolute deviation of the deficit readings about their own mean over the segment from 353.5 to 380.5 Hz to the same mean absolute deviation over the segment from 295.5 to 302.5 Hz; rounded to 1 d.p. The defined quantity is 2.2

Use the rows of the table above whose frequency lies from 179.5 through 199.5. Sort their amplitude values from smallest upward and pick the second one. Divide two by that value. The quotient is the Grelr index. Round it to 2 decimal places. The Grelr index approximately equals 0.34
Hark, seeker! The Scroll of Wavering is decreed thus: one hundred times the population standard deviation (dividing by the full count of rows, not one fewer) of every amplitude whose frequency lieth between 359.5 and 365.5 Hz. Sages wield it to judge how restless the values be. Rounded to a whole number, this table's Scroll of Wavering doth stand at 16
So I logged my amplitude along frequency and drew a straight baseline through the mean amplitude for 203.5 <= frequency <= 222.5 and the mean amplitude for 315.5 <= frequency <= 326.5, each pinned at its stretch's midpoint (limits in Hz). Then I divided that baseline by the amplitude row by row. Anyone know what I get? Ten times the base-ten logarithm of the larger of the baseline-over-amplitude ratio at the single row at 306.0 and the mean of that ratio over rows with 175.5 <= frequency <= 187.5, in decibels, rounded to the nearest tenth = 0.2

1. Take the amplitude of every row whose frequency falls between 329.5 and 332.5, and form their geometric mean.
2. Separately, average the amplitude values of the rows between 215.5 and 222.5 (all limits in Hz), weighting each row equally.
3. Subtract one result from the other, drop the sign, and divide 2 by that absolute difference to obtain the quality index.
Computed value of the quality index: 9.4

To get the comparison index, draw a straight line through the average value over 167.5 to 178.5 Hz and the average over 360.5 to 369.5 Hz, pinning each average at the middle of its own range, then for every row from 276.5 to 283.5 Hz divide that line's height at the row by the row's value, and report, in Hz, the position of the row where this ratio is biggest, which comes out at 283.0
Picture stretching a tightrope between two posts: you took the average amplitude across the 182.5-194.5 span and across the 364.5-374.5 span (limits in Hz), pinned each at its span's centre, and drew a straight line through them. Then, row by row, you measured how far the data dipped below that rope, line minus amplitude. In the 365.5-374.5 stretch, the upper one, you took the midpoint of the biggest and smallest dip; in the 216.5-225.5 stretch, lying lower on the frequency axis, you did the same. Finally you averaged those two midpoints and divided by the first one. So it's -14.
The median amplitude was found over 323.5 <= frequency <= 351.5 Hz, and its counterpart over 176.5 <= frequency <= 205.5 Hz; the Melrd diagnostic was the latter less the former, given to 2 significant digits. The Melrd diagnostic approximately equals 0.18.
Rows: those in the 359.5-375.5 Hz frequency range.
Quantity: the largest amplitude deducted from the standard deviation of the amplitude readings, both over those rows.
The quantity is -6.51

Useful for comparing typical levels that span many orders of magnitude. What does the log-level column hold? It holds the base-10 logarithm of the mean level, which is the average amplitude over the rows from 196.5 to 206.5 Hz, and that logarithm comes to 0.806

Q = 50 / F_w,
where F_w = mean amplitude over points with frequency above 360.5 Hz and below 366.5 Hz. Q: 7.7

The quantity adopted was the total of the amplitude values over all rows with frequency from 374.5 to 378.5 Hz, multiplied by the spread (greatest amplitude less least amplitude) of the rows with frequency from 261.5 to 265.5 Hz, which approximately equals 9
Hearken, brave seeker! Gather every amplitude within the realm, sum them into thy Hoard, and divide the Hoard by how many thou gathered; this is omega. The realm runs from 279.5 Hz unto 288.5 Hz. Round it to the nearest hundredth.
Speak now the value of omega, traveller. 7.14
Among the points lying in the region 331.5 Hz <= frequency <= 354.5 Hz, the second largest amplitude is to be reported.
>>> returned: 6.944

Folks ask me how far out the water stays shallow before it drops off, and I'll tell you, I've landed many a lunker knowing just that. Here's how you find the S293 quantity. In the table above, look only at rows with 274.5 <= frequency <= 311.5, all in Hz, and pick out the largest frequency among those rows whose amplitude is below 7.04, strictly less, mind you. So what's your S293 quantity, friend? 310.0 Hz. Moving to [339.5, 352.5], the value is 352.0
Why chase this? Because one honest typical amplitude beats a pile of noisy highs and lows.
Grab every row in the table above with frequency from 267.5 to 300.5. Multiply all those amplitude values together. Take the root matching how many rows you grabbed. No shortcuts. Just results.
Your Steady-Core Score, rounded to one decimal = 7.2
